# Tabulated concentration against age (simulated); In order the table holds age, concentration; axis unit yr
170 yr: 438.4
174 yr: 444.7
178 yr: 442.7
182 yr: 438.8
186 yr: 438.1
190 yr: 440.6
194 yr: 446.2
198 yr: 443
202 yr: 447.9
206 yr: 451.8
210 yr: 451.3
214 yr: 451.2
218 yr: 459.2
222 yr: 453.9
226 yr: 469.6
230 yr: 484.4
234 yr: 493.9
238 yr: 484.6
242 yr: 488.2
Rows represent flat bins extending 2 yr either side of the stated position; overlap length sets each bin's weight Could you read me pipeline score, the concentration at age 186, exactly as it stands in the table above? 438.1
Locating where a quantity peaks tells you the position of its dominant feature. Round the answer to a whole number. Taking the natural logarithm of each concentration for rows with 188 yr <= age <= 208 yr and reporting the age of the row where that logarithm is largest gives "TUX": 206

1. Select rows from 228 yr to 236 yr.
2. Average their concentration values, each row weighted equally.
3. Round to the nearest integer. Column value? 489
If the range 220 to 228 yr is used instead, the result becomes 462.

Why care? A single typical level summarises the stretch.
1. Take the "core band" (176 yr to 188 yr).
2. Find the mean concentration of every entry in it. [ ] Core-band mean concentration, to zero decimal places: 440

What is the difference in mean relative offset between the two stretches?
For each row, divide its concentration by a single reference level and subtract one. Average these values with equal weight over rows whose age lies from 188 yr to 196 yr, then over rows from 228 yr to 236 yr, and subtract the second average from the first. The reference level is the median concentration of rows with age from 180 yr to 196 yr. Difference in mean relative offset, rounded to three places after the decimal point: -0.104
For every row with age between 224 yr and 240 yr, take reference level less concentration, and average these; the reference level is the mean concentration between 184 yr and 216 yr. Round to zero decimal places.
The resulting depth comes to -37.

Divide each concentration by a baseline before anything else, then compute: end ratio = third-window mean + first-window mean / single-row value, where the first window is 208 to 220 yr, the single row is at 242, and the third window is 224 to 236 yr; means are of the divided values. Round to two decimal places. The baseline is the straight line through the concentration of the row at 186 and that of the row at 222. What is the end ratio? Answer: 2.01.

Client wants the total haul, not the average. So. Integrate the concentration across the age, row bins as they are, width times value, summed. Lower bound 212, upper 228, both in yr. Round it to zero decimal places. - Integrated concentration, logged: 7336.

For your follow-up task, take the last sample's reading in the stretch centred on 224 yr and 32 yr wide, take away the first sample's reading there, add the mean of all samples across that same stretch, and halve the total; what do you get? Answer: 251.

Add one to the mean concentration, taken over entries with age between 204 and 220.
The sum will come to 454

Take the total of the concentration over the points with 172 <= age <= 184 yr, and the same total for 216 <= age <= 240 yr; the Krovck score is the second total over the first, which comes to 2.1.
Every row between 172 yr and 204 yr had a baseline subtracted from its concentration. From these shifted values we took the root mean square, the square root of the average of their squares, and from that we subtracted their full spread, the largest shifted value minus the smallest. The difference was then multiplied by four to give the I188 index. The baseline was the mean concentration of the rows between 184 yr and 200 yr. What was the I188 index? -26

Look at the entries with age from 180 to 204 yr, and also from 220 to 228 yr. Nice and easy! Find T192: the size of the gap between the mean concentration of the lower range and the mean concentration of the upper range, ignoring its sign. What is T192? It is 19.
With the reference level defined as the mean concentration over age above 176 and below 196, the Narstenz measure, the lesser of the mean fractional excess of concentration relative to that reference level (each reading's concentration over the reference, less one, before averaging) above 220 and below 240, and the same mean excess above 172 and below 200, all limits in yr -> 0.002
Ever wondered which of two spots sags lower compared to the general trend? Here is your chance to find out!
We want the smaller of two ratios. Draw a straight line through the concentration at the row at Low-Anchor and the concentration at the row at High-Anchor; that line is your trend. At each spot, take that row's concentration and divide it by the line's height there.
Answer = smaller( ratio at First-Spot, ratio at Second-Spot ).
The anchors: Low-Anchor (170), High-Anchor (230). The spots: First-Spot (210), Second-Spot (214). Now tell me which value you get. 0.956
